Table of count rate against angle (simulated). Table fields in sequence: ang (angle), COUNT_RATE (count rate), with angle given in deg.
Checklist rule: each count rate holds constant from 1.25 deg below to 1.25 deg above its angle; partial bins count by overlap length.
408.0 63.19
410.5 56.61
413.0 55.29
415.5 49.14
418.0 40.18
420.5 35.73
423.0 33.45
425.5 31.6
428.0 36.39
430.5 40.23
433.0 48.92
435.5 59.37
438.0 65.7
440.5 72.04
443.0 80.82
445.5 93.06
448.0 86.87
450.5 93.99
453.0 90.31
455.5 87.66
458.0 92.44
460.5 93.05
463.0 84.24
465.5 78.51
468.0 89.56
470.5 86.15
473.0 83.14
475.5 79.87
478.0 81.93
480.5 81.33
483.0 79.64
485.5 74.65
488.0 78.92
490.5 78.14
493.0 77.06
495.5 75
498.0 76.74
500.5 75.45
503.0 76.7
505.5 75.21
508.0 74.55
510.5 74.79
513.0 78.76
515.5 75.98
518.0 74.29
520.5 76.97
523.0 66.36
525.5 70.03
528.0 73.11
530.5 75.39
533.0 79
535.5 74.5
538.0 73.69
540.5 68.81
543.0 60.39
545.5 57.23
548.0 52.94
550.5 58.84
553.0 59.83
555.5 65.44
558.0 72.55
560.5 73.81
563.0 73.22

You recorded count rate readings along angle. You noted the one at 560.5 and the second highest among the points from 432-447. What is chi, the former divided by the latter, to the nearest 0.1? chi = 0.9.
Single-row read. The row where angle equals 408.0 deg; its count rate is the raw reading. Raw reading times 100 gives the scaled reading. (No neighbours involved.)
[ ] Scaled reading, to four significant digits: 6319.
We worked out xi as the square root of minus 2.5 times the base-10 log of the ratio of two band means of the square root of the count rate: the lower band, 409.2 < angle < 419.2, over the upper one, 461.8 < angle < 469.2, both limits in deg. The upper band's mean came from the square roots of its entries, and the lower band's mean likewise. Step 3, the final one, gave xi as 0.53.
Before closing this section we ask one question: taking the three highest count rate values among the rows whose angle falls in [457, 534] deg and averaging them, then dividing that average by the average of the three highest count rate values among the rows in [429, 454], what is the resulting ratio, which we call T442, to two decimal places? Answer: 0.99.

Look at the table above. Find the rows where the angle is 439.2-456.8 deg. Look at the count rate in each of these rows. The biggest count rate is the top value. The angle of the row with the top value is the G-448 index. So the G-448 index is 450.5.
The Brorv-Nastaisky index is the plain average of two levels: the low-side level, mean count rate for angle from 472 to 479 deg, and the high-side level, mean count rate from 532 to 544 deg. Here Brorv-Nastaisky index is 76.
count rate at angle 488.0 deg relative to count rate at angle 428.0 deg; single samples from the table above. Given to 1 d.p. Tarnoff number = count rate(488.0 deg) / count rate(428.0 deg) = 2.2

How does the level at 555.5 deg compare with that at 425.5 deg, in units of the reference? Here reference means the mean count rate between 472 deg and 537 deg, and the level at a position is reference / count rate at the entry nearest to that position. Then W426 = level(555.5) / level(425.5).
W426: 0.48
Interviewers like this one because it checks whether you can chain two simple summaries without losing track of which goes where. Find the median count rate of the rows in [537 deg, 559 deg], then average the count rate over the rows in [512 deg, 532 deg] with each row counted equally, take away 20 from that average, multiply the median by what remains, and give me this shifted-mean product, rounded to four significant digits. 3253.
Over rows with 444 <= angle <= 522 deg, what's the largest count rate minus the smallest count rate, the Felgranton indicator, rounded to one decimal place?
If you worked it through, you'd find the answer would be 19.7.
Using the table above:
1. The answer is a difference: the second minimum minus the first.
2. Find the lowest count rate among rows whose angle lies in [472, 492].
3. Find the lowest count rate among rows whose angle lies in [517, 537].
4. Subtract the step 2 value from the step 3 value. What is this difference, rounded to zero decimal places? -8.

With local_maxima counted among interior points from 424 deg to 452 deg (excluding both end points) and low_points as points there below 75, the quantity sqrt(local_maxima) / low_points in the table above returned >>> 0.14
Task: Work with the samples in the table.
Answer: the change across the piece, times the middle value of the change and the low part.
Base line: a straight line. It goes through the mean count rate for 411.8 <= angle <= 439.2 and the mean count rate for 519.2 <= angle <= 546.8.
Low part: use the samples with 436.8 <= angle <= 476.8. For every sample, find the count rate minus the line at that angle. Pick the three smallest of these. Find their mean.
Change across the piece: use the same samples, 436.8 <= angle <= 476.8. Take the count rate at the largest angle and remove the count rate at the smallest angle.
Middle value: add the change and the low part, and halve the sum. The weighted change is 252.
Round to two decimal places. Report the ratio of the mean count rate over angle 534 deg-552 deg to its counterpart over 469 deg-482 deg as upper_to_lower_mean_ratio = 0.77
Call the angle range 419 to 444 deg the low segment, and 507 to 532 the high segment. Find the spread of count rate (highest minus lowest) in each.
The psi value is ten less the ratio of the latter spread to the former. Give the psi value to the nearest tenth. 9.7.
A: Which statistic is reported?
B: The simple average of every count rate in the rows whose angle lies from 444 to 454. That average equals 91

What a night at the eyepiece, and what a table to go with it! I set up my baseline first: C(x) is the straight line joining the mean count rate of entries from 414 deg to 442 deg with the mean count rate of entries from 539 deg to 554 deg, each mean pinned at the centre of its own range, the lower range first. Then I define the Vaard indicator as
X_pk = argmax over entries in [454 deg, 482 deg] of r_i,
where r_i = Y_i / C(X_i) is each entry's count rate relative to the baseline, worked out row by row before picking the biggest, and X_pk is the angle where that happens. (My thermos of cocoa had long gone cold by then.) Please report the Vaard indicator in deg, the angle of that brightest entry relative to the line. 460.5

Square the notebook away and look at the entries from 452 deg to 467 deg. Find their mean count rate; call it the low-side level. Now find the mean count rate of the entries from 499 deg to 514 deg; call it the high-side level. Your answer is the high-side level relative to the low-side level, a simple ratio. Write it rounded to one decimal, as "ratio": 0.9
